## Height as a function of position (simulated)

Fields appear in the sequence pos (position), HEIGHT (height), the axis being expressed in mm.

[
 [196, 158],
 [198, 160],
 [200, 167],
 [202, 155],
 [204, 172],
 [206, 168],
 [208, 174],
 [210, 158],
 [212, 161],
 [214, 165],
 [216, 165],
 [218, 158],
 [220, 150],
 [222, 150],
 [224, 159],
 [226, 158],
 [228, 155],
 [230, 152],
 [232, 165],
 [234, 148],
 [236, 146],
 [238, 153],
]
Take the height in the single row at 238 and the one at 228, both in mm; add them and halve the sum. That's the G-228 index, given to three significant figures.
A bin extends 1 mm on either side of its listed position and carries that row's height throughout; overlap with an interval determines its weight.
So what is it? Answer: 154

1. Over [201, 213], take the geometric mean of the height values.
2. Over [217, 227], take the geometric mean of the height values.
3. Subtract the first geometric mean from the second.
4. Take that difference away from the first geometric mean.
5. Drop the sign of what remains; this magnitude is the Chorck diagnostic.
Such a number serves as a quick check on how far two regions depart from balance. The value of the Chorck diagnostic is 174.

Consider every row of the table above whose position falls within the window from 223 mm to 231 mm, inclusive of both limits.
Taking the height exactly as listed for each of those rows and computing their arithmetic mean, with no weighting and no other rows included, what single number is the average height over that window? 156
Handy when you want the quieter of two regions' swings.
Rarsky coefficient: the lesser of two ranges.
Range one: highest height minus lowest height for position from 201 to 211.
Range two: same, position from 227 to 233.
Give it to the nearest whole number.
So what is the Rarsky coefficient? 13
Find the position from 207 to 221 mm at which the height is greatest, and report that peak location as 208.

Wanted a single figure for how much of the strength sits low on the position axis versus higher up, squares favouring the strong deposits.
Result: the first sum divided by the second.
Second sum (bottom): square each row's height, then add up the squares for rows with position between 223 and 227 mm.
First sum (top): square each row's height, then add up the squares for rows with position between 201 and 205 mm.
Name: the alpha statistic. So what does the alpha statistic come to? 1.07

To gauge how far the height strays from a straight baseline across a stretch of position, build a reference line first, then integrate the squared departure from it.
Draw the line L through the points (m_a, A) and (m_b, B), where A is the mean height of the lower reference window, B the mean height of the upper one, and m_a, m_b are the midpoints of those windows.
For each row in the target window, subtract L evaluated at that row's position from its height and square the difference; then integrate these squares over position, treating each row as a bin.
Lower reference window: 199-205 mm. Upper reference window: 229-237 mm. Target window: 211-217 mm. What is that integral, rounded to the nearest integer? 114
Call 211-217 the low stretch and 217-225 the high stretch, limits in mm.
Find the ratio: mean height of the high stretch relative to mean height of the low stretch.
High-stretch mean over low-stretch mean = 0.942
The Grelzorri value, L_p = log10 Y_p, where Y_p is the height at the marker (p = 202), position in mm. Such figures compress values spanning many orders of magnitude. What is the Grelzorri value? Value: 2.19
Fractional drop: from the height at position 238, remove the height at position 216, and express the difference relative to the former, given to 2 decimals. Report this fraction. -0.08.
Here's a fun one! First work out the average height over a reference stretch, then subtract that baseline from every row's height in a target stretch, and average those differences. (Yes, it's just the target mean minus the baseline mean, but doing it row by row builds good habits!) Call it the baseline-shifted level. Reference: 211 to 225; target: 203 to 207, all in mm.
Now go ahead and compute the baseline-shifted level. 12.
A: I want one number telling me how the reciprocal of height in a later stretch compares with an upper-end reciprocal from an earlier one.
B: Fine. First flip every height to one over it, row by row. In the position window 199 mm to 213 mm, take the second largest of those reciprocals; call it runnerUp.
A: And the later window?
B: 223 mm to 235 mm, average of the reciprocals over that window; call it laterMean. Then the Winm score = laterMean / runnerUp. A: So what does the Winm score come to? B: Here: 1.01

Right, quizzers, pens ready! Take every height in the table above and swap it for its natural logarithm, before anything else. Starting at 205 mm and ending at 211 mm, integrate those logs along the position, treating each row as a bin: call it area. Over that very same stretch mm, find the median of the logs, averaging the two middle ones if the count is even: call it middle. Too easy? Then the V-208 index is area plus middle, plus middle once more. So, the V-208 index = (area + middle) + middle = 41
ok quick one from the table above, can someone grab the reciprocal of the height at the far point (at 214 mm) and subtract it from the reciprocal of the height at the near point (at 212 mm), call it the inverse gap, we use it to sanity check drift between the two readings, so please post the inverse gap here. 0.0002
